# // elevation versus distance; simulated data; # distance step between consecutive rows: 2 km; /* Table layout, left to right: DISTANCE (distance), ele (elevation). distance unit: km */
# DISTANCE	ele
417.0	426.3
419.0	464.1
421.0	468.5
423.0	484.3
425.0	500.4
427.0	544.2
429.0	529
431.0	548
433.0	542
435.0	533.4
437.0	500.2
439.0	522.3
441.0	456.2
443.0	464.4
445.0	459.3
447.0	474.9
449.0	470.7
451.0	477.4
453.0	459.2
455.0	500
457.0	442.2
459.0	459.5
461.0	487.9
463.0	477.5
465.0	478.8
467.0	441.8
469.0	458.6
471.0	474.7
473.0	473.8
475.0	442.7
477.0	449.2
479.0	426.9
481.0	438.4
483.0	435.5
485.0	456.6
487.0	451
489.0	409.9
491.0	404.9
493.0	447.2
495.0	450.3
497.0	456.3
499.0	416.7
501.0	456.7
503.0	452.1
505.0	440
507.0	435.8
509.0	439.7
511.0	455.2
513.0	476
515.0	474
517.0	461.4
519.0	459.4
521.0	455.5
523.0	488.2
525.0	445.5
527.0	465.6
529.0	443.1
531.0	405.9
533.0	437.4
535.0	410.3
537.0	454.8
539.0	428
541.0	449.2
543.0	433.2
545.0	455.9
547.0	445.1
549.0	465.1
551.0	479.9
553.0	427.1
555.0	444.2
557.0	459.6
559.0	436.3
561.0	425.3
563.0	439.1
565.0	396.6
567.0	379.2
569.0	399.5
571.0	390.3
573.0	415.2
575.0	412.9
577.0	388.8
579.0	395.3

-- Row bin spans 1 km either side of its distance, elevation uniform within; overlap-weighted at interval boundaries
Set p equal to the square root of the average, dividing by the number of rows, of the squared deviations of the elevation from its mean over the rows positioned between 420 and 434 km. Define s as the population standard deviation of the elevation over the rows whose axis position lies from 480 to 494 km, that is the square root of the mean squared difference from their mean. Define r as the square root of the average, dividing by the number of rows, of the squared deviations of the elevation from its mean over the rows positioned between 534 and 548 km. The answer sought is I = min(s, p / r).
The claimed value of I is 1.9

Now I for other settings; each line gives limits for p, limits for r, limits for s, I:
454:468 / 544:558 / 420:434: 1.3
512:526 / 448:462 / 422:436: 0.7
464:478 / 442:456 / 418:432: 1.1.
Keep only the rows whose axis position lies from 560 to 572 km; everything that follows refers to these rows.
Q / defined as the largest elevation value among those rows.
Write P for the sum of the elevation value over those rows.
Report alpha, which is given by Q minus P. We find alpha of -1991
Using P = 2430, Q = 439.1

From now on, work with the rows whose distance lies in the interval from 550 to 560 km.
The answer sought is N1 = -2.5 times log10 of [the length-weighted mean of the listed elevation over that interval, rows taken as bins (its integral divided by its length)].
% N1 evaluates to -6.63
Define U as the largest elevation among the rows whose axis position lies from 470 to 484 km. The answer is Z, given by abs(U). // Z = 475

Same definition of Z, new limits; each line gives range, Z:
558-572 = 439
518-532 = 488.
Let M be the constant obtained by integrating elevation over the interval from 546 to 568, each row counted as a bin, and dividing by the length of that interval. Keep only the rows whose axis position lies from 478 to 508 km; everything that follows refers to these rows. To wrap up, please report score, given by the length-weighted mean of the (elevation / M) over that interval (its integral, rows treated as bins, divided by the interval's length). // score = 1.01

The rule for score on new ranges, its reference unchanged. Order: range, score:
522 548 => 1.02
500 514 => 1.03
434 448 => 1.12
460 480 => 1.06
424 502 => 1.08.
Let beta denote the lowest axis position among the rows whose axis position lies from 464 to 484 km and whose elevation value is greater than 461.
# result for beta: 465.0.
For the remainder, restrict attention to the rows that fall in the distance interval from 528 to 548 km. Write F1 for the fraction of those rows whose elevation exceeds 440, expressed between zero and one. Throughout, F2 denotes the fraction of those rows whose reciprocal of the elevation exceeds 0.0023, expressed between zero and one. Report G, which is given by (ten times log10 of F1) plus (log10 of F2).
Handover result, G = -3.4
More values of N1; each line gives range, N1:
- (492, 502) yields -6.62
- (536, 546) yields -6.62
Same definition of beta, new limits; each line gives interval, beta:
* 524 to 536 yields 527.0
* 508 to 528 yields 513.0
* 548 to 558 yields 549.0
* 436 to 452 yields 437.0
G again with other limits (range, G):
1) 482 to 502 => -2.7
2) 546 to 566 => -3.5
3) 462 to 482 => -2.0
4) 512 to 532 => -1.5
